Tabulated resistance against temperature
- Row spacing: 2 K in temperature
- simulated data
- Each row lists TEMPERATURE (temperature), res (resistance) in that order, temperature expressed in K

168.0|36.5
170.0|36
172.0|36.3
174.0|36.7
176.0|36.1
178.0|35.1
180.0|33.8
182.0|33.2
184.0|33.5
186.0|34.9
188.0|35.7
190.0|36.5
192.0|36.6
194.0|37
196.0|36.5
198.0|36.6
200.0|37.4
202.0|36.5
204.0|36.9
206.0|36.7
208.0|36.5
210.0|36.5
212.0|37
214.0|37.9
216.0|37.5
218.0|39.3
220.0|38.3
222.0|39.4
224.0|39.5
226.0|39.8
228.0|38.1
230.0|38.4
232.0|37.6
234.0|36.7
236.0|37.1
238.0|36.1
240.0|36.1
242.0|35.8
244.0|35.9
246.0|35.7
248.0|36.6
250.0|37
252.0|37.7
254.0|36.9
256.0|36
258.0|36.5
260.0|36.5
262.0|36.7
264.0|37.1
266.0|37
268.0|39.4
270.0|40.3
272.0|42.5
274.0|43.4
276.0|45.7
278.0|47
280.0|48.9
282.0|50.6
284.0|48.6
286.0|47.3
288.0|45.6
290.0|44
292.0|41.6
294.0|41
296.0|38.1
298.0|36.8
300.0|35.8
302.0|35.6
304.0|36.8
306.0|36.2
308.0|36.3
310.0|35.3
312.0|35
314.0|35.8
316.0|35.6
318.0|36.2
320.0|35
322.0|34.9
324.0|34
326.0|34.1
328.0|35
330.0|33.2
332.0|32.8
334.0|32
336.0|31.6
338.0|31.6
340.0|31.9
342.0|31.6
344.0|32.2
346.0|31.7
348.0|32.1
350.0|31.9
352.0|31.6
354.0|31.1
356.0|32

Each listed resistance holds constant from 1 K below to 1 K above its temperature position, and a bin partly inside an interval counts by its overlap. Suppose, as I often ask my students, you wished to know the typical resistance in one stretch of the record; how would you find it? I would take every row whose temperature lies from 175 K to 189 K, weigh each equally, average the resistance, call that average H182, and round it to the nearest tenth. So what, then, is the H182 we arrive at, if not 34.6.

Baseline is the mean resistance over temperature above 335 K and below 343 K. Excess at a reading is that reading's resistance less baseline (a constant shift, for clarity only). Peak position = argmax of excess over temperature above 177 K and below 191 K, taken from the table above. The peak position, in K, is 190.0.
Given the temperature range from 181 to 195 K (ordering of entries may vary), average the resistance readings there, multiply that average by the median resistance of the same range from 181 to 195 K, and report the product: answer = 1262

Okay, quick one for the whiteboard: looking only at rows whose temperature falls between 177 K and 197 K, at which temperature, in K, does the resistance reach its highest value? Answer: 194.0 K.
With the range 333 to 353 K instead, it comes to 344.0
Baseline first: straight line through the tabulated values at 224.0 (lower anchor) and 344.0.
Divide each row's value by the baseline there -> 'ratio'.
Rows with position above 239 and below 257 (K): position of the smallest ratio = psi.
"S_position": 242.0 K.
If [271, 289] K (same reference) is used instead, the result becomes 272.0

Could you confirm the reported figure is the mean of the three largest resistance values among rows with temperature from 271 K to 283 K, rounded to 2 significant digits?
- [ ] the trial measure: 49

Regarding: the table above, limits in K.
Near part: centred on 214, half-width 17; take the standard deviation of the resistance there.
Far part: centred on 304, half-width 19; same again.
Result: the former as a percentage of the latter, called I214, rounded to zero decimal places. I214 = 30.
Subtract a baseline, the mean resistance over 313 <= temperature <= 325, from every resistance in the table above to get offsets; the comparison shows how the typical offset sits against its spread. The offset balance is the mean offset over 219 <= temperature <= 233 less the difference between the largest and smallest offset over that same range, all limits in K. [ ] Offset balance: 1.3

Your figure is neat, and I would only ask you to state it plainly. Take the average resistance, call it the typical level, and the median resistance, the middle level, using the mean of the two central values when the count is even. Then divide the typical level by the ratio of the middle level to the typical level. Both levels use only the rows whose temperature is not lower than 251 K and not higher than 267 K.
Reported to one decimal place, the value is 36.8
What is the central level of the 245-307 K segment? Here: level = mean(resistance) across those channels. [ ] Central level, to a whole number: 40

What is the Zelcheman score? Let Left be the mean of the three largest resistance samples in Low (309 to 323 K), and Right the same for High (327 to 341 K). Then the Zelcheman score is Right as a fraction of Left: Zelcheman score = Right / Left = 0.94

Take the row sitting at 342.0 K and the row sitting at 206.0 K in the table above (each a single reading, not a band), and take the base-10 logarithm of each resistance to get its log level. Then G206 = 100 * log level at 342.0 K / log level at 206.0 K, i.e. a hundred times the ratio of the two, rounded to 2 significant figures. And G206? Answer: 96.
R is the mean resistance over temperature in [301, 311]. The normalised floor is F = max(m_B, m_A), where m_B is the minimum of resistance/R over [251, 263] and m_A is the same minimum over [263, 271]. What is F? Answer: 1.027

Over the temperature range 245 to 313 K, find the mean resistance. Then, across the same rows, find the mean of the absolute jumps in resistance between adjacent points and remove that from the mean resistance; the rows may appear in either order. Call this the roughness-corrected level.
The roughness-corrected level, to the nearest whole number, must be 39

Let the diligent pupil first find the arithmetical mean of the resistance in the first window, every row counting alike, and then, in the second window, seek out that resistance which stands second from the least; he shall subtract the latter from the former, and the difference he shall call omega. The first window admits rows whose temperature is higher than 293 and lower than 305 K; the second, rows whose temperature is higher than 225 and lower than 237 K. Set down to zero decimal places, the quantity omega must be 0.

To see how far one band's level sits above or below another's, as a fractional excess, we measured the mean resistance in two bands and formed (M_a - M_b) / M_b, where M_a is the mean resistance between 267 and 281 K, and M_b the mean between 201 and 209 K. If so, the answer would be 0.20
